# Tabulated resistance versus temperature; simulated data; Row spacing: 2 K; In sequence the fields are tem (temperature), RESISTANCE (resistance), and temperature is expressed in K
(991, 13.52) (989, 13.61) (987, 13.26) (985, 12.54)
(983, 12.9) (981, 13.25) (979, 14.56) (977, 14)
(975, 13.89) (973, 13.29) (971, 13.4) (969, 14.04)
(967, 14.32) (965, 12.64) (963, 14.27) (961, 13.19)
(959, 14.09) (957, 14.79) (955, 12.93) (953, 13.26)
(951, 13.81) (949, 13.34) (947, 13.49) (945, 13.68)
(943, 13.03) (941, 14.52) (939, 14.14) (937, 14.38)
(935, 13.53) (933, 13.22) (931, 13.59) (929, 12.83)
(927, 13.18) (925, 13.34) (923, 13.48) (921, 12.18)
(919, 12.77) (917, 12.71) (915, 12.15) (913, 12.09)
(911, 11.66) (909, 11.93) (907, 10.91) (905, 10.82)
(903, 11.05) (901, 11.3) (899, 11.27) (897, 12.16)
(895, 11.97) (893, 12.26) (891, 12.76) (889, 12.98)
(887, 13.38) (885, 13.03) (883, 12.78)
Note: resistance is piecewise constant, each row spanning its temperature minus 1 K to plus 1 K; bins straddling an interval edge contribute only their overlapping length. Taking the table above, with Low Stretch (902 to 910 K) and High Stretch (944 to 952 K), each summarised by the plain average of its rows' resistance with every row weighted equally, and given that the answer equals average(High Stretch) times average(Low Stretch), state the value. 152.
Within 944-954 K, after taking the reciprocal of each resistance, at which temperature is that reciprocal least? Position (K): 951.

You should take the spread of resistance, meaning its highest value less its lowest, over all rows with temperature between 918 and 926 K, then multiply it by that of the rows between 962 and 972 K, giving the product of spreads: 2.2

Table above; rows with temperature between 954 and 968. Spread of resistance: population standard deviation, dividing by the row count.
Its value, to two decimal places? 0.76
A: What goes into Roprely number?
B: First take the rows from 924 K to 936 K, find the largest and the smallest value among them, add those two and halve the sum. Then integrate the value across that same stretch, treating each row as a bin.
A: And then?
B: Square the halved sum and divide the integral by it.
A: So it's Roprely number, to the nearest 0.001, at 0.913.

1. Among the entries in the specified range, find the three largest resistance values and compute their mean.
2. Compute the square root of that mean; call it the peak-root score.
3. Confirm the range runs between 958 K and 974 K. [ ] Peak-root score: 3.77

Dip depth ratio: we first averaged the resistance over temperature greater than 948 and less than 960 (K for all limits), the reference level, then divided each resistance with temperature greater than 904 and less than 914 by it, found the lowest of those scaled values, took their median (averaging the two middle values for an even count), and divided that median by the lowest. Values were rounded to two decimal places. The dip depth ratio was 1.08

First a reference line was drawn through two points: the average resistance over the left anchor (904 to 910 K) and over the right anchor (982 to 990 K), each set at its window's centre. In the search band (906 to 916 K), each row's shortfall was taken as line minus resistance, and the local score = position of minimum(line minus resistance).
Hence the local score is 915 K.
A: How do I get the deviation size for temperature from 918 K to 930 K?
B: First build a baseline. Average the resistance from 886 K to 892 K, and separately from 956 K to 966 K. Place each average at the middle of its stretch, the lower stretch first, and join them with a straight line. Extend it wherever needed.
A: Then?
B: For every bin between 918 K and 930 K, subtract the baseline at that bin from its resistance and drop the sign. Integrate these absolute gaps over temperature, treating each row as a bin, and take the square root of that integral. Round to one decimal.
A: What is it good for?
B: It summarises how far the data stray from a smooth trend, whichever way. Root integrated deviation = 2.4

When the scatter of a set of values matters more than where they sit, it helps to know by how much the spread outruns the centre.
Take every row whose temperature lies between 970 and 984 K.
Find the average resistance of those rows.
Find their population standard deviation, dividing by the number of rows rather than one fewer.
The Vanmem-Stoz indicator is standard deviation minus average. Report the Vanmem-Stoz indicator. -13.1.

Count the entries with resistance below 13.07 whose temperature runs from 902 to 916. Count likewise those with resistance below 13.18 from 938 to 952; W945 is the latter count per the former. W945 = 0.14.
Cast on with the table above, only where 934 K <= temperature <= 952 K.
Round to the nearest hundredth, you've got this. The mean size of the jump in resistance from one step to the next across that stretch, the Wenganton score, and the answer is 0.55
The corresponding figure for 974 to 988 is 0.57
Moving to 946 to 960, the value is 0.68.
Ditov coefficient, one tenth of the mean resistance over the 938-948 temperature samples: 1.38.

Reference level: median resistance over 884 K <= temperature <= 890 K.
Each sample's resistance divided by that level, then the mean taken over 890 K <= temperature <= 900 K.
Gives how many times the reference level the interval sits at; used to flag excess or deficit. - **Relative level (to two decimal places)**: 0.93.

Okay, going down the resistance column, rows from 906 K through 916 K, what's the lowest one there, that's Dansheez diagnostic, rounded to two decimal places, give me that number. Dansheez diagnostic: 10.91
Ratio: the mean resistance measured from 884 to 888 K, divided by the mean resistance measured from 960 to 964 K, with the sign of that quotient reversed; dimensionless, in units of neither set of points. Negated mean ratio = -0.962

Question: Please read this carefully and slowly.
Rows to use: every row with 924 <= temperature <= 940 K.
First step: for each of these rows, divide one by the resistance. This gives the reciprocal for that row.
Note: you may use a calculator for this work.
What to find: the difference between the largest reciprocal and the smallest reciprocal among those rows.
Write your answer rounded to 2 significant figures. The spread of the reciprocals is 0.0084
